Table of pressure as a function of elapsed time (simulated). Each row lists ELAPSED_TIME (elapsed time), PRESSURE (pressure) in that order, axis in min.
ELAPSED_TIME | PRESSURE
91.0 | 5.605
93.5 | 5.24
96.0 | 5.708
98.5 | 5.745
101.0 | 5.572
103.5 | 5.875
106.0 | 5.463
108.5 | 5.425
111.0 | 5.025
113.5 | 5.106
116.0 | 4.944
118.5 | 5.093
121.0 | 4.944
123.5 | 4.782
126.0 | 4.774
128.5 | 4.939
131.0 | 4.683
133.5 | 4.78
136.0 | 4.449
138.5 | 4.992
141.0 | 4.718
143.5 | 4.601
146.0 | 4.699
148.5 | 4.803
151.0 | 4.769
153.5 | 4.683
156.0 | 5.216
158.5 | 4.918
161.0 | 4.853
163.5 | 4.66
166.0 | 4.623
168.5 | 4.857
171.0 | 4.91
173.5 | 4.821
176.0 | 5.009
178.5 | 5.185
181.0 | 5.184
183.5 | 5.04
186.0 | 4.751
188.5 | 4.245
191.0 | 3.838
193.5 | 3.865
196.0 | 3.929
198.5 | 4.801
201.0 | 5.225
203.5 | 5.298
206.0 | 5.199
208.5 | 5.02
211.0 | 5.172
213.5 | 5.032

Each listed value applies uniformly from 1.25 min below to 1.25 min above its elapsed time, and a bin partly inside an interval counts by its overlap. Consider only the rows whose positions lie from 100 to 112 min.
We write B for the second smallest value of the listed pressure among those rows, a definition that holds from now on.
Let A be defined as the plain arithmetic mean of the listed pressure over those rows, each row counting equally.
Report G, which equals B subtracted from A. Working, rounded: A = 5.47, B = 5.425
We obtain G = 0.047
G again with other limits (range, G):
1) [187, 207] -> 0.685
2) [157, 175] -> 0.146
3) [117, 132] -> 0.095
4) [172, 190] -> 0.140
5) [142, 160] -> 0.130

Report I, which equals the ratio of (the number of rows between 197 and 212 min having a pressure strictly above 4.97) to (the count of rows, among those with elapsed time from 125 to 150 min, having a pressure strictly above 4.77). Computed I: 1.0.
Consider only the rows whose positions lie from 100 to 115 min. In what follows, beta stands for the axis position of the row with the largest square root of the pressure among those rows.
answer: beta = 103.5 min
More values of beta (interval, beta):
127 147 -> 138.5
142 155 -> 148.5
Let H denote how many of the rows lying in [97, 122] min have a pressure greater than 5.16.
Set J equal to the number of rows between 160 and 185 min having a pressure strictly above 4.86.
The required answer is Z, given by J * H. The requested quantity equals 25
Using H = 5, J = 5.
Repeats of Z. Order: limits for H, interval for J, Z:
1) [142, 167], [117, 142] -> 4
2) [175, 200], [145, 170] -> 4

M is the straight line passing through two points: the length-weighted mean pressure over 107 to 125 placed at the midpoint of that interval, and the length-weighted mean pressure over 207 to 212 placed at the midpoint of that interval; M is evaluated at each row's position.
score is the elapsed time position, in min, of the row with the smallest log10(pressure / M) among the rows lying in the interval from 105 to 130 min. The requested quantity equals 126.0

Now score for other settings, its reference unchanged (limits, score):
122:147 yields 136.0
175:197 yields 191.0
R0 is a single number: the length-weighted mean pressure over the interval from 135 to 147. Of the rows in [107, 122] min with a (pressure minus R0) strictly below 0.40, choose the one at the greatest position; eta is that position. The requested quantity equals 121.0 min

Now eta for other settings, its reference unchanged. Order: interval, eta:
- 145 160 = 158.5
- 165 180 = 176.0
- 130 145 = 143.5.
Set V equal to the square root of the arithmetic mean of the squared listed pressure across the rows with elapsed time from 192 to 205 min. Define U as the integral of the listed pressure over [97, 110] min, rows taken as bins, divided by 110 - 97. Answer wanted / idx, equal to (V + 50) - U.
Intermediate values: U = 5.6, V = 4.7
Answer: 49.1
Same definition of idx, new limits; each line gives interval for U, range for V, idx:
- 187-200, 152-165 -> 50.7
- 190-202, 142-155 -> 50.4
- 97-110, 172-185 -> 49.4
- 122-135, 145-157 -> 50.1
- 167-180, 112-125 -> 50.0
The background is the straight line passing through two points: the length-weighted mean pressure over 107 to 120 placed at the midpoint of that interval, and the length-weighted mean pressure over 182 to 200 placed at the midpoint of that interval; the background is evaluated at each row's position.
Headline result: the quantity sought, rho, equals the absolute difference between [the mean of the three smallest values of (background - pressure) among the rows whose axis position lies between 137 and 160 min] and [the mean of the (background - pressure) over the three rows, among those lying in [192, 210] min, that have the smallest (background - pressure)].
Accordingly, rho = 0.7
